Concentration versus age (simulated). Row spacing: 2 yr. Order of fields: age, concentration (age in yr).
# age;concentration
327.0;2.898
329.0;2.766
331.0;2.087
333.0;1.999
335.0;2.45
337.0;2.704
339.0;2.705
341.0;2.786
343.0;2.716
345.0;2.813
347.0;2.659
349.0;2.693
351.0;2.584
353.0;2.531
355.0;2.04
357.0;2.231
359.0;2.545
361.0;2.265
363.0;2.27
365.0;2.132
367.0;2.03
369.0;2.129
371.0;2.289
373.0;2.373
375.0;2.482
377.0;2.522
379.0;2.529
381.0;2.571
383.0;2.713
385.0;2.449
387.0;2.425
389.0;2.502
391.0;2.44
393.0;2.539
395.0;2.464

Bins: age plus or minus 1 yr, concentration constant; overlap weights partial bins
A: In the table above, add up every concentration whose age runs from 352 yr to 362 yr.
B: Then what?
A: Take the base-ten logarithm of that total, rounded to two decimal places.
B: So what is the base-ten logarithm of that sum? 1.06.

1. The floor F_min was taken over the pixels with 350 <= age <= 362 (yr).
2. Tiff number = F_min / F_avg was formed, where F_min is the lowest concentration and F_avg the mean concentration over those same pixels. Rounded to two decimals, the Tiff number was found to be 0.86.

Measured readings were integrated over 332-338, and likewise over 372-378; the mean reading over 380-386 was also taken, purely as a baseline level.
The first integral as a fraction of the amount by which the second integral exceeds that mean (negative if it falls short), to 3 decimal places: 1.175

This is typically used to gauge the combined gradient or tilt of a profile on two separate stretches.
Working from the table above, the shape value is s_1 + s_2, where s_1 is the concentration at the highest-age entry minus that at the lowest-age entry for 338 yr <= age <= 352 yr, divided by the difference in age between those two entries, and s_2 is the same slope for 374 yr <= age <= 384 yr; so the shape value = 0.019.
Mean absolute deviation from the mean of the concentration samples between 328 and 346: 0.253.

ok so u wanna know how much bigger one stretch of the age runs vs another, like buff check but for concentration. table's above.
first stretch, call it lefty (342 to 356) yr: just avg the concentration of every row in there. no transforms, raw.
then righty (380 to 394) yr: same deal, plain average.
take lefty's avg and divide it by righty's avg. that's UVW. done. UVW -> 1.02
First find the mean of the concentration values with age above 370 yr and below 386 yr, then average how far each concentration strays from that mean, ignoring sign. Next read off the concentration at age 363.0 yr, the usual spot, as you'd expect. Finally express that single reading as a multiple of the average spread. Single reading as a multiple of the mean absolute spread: 24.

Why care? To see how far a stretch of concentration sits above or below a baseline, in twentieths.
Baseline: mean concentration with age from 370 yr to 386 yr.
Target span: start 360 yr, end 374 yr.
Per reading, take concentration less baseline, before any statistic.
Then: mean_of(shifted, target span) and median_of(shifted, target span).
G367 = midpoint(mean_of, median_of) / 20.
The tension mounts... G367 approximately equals -0.013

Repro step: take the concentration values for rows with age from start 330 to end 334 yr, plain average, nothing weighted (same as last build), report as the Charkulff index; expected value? 2.04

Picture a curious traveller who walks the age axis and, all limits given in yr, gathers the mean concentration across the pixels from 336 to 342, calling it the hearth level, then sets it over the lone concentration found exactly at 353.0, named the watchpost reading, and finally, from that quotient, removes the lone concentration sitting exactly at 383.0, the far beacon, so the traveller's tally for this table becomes -1.63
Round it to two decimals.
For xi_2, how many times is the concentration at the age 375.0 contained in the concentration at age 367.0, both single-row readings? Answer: 0.82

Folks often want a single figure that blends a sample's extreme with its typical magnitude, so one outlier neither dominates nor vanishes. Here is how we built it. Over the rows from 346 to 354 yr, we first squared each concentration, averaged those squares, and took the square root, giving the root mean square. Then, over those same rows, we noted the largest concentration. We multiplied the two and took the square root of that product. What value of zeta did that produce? 2.65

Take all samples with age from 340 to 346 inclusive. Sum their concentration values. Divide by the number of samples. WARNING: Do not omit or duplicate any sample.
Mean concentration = 2.77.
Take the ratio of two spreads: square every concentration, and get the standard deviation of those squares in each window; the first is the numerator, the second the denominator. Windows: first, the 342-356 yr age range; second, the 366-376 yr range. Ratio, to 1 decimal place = 1.5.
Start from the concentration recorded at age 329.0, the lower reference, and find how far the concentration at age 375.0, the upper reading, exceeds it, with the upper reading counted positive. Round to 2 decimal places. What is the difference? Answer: -0.28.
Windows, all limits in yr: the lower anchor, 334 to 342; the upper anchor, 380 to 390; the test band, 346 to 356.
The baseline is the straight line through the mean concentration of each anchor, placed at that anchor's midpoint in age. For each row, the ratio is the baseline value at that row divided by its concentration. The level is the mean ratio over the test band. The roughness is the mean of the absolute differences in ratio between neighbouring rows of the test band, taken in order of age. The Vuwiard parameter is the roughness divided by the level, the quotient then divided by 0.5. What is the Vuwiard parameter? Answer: 0.15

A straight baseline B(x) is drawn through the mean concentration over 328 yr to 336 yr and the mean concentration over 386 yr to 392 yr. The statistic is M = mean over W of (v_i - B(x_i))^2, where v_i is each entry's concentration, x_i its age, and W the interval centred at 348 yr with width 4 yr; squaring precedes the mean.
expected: 0.10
